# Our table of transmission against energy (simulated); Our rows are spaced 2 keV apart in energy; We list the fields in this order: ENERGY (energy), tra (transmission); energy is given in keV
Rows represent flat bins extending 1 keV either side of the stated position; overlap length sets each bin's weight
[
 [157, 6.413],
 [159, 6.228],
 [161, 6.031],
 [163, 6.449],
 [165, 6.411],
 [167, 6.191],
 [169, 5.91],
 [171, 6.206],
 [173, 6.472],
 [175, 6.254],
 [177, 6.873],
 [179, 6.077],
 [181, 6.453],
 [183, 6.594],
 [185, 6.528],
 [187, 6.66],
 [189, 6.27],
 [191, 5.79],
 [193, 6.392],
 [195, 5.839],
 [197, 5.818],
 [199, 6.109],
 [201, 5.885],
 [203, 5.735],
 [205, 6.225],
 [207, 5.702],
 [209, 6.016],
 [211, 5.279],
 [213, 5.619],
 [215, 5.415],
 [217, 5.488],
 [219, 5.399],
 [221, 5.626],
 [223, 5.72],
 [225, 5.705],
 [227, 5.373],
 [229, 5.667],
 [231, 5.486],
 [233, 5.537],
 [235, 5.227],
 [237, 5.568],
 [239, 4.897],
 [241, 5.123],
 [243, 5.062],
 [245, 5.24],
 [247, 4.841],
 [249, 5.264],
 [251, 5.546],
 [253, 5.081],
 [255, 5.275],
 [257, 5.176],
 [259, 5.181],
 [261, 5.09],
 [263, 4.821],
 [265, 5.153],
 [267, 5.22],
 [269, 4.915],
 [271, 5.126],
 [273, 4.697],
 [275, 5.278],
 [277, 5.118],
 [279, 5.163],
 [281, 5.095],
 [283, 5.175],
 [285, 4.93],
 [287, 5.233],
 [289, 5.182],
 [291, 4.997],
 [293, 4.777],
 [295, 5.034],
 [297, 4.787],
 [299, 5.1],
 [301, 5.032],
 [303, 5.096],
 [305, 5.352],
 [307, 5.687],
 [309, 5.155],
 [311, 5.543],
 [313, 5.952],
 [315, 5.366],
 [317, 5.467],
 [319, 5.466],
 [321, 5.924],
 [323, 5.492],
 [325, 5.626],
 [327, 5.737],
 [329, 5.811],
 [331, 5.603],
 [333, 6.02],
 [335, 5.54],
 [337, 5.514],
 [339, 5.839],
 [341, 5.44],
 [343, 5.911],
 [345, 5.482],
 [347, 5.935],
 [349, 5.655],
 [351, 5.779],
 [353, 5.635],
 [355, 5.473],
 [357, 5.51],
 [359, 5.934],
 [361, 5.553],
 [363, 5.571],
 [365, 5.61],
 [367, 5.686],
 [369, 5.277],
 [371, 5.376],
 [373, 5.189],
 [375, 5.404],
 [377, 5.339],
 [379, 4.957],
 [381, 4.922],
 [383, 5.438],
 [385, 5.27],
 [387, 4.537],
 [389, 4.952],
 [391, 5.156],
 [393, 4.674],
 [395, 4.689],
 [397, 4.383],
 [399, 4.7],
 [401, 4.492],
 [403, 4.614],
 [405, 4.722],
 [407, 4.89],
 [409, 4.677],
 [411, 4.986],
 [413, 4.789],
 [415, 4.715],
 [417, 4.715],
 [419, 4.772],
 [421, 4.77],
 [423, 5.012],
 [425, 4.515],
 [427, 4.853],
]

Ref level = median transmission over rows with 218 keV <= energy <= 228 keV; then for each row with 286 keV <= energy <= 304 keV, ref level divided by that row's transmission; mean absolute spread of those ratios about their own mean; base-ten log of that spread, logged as -1.58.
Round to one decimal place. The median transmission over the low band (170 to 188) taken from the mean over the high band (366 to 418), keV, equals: -1.5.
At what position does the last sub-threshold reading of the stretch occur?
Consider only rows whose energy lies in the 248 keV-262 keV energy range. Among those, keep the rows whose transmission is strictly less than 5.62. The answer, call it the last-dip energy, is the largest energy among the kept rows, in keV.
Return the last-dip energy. 261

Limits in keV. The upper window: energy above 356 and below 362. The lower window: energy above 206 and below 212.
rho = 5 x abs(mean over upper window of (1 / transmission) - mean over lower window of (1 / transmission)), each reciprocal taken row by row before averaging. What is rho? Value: 0.00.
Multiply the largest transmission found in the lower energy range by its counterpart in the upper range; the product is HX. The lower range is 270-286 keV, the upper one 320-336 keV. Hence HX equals 31.8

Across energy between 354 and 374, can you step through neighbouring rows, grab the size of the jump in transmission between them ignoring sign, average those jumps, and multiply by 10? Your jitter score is 1.9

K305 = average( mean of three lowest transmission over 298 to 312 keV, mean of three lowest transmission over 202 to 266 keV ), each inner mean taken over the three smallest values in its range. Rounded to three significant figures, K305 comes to 4.96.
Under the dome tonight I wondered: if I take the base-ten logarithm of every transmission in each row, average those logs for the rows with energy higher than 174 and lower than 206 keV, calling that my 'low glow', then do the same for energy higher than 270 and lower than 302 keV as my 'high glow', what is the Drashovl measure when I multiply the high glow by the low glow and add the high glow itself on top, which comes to 1.26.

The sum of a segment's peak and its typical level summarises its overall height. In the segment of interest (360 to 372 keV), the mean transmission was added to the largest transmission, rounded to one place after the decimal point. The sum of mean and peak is 11.2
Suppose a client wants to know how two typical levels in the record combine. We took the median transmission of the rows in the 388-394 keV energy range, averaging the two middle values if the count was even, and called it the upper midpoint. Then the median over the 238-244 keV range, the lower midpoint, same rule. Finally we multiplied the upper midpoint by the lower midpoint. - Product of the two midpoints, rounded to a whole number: 25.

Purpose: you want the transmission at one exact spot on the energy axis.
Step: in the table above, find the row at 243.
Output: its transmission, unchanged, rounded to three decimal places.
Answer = 5.062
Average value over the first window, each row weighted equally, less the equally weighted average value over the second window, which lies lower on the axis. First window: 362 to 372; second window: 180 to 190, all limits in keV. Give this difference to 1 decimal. -1.0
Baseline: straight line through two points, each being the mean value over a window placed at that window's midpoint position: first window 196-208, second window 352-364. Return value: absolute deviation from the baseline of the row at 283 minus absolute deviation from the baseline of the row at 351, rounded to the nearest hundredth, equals 0.43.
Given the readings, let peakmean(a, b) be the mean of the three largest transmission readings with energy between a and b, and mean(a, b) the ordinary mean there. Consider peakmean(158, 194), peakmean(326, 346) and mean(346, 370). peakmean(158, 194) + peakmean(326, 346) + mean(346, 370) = 18.3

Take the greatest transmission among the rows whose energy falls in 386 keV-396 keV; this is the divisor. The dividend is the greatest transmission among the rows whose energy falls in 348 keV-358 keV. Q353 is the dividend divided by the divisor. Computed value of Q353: 1.1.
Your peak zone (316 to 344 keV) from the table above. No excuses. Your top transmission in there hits 6.02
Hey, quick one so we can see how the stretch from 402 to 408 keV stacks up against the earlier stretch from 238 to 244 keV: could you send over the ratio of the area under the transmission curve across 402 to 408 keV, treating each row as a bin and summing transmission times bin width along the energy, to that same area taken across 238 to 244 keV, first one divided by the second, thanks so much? 0.94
